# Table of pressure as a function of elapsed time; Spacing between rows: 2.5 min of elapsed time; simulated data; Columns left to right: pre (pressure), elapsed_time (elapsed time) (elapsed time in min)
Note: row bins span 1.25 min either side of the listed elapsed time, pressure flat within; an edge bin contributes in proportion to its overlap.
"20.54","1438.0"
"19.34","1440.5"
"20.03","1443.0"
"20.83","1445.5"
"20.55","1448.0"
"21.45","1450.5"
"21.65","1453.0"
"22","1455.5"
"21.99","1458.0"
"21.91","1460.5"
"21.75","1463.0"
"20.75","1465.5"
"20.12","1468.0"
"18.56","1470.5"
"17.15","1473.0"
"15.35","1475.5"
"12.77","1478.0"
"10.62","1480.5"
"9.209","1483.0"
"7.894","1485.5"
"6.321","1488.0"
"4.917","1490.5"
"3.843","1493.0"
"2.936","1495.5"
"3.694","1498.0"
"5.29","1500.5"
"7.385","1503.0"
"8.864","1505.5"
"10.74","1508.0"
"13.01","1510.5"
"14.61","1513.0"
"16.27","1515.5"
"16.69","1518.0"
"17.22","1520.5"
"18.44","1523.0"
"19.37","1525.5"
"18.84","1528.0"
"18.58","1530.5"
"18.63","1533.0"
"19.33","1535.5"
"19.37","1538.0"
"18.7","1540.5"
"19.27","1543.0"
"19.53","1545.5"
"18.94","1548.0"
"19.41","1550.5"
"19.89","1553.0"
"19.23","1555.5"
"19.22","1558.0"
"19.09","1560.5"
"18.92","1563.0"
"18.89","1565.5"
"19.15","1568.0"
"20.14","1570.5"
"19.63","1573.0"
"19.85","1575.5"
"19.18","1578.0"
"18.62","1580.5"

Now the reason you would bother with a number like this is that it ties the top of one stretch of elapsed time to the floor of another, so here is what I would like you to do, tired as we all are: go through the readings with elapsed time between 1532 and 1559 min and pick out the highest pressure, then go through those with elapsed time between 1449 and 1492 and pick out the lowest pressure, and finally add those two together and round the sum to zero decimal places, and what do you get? 25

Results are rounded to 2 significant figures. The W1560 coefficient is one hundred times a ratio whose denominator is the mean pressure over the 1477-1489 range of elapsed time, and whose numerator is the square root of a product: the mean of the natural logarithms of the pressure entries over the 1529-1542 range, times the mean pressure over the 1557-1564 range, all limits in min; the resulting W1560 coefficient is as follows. 80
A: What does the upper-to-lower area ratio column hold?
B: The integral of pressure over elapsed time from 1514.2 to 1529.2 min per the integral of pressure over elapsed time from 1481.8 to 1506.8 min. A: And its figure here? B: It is 1.8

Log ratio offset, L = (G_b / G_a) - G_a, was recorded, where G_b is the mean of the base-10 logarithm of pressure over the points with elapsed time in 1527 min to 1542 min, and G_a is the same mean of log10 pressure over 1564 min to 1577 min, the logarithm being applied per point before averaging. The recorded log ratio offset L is -0.30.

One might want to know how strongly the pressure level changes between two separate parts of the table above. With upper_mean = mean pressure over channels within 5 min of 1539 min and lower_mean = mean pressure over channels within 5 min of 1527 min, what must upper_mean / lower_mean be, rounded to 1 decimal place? 1.0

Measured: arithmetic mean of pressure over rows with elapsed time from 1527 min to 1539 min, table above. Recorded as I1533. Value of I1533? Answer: 18.9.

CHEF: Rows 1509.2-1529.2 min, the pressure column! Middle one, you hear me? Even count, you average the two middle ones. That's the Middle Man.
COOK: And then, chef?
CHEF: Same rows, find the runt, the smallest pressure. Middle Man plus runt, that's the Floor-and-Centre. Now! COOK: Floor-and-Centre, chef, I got 30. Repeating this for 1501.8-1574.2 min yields 26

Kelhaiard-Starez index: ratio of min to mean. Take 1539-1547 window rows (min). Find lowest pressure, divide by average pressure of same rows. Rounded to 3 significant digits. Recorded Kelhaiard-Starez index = 0.976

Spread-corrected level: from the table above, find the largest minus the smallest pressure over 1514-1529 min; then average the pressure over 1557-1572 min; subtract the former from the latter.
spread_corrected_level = 16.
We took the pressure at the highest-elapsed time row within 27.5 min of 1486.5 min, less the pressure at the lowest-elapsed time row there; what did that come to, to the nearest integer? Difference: -7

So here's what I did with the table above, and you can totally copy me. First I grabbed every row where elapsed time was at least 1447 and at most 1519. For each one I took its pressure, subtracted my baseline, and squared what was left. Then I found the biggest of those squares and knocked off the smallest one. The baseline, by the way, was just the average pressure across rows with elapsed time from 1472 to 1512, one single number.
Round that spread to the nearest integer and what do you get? 176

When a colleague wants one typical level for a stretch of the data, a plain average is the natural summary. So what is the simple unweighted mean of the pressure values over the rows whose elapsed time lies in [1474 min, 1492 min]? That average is 10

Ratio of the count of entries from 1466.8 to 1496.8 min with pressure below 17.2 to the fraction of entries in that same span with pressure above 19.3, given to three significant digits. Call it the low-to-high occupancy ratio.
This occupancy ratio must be 120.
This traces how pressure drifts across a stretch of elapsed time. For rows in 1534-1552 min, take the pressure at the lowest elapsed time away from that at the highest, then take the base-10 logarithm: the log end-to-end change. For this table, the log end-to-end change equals -1.1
